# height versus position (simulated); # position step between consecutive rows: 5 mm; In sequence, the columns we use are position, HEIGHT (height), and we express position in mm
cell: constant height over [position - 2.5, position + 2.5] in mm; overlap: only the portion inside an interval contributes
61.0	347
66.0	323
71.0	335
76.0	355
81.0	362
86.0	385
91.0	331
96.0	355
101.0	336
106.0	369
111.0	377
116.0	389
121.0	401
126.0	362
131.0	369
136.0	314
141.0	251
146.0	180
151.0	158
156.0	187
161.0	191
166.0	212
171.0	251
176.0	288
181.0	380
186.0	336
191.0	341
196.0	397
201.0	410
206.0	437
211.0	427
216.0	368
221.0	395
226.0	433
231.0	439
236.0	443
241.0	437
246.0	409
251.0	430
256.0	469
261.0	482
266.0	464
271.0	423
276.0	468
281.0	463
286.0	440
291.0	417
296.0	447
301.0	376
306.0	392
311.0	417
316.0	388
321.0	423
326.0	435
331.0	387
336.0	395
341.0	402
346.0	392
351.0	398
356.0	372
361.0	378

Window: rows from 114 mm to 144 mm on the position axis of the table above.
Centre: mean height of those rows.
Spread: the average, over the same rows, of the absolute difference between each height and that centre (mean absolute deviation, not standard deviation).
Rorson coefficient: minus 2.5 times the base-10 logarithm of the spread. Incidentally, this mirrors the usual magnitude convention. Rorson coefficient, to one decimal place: -4.1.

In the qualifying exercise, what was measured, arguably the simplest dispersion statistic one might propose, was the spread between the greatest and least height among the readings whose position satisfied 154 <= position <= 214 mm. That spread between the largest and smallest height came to 250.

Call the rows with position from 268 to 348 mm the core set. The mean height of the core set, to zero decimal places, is 417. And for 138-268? 354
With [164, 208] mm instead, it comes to 339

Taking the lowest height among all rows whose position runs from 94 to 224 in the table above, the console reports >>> 158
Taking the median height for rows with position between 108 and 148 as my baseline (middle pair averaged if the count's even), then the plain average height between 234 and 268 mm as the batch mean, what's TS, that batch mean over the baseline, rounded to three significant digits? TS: 1.22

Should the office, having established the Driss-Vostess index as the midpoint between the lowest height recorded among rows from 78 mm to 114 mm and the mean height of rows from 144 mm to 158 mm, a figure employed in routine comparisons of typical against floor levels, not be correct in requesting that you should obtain 253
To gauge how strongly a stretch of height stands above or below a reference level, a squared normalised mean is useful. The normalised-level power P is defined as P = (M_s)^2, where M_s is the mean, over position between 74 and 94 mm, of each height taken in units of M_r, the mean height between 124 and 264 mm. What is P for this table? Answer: 1.05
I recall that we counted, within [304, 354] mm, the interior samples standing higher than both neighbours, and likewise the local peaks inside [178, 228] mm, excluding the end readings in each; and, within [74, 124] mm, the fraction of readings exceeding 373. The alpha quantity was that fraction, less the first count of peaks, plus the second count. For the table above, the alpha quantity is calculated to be -1.60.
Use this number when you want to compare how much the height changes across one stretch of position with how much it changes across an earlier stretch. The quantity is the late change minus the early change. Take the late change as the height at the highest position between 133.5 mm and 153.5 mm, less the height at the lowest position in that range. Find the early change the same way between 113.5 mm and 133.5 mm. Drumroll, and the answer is -136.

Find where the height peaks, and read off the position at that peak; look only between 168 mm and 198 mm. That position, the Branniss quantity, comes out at 196.0 mm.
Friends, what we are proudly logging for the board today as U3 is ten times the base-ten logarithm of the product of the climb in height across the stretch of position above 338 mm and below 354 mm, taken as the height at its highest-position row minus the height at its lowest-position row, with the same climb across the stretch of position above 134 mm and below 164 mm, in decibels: 26.9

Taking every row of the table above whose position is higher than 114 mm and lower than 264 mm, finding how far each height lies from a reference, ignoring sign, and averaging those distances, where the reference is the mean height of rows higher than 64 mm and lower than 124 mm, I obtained 76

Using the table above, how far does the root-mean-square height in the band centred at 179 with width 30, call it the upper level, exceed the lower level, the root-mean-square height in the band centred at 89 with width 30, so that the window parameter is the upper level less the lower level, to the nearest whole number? -48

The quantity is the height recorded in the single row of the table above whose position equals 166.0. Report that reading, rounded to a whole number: 212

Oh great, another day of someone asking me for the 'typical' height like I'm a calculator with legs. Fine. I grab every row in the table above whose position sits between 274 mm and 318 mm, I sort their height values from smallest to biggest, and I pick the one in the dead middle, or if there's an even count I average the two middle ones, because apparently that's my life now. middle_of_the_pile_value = 417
